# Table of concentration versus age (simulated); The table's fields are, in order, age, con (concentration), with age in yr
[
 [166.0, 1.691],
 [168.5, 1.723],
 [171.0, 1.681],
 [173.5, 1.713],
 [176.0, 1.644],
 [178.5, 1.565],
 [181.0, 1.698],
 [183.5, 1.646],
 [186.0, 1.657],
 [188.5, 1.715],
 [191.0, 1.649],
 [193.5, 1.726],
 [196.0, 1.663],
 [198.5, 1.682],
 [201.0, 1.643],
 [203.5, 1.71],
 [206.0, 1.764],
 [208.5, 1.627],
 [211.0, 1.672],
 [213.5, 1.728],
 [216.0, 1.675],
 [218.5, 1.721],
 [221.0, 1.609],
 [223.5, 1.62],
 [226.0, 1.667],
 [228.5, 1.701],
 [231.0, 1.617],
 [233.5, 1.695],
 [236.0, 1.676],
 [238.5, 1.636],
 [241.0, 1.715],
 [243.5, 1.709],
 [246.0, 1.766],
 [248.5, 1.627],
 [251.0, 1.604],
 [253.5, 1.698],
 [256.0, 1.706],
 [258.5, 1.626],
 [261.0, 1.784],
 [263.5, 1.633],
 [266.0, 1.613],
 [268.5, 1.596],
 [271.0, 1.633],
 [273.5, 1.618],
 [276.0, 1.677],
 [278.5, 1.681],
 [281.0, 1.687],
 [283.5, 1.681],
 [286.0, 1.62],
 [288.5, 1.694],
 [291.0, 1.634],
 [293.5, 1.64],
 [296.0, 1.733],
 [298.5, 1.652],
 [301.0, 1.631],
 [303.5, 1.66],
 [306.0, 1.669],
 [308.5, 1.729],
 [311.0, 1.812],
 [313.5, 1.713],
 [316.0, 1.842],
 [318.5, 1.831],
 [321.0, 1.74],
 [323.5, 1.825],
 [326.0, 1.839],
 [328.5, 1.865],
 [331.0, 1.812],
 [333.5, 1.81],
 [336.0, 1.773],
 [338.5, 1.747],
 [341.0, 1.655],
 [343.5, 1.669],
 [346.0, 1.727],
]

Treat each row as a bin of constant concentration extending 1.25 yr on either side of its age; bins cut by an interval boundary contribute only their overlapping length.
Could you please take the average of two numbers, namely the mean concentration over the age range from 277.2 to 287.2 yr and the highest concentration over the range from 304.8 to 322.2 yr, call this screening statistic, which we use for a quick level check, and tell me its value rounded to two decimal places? 1.75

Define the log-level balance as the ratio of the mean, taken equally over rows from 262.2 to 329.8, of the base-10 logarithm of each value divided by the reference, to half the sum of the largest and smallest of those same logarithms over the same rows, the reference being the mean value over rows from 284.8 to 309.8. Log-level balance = 0.6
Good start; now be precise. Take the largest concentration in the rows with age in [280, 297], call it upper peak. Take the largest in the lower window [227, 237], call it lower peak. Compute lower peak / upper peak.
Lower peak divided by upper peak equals 0.98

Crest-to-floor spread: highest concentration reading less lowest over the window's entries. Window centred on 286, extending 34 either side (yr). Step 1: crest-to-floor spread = 0.246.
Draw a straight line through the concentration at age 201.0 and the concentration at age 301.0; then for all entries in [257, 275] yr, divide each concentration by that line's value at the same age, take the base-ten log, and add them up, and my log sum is 0.013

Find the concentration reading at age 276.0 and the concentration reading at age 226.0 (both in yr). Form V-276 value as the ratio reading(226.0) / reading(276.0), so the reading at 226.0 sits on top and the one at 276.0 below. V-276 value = 0.99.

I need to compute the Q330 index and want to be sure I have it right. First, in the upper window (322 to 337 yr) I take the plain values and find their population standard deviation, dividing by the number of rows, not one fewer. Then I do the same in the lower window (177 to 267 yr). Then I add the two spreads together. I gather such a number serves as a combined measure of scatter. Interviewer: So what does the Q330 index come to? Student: 0.078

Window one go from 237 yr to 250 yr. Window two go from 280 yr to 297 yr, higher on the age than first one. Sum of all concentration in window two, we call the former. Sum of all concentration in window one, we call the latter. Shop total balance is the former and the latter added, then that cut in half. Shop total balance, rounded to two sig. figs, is 10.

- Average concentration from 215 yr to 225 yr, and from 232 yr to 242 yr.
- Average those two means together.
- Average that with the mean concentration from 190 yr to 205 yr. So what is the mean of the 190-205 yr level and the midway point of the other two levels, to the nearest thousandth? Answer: 1.674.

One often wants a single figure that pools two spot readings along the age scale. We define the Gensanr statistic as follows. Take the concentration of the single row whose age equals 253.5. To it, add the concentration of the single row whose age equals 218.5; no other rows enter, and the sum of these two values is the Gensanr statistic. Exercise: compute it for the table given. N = 3.42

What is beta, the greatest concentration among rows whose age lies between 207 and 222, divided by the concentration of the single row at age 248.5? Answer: 1.06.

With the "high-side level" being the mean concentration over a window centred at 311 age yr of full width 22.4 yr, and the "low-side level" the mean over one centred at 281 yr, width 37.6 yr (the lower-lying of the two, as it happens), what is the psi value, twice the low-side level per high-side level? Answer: 1.90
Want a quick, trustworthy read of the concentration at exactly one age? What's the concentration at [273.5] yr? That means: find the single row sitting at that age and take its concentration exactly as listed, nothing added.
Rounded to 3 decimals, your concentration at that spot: 1.618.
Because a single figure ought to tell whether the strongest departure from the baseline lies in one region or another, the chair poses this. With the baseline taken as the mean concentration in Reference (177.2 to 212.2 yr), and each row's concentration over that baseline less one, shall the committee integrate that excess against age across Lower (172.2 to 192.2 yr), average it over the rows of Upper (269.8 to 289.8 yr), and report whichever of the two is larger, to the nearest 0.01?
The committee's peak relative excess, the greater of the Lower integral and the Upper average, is -0.01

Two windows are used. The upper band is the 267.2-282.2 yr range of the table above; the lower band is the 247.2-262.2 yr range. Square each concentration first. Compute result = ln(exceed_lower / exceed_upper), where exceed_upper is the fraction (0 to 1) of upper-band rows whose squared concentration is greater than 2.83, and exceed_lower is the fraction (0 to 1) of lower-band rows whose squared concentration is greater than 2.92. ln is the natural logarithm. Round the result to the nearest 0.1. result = 0.0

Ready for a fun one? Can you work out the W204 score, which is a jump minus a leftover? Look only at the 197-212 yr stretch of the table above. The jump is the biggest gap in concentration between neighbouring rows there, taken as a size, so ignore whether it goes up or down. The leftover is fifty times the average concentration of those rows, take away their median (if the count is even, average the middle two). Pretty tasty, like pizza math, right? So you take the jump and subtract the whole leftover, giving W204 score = -82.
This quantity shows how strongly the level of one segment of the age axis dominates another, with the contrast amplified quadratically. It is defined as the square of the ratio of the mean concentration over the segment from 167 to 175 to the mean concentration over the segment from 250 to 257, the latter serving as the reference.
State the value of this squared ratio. 1.04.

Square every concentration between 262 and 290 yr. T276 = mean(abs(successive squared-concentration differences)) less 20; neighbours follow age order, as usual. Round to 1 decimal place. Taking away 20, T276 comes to -19.9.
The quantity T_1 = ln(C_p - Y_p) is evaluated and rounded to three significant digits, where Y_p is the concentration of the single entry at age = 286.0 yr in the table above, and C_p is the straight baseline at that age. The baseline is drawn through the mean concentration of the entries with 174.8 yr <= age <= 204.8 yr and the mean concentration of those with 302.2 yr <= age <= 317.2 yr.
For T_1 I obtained -2.27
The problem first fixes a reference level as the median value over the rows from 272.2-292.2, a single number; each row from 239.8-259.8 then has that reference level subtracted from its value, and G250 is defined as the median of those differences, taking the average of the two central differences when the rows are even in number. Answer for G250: 0.023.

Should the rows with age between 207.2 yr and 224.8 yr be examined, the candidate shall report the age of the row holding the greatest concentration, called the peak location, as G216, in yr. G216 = 213.5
